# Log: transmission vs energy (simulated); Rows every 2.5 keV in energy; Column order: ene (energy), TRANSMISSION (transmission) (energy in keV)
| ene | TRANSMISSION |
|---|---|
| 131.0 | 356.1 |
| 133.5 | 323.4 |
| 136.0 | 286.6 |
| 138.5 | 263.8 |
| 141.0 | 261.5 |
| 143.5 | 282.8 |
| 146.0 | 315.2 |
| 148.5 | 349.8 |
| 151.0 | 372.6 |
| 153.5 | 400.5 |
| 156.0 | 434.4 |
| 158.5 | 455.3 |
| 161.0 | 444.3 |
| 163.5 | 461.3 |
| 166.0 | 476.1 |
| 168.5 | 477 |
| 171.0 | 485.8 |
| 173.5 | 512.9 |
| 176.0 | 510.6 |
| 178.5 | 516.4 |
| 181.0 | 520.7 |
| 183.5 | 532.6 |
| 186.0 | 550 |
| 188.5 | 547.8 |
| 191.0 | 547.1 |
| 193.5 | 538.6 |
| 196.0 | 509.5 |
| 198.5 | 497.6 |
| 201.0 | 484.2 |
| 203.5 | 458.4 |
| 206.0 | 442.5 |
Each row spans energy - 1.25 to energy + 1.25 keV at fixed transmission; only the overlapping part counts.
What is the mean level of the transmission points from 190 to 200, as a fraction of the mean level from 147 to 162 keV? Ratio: 1.28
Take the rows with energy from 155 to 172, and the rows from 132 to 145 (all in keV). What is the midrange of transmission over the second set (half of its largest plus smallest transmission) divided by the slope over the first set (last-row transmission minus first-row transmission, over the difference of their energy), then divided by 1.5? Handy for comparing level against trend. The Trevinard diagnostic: 57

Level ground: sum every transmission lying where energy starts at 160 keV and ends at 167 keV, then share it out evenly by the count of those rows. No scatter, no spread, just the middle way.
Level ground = 461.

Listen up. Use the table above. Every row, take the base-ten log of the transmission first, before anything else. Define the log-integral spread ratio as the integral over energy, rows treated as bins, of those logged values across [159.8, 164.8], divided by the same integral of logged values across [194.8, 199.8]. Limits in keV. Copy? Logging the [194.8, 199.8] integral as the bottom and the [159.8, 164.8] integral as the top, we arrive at 0.98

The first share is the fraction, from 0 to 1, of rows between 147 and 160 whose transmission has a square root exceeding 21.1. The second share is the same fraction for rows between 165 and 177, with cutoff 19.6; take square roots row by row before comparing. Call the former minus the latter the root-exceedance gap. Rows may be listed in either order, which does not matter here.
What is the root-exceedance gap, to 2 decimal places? -0.80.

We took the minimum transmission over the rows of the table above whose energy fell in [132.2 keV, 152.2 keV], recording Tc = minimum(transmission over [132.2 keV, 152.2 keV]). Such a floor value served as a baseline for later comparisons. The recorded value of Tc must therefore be 261.5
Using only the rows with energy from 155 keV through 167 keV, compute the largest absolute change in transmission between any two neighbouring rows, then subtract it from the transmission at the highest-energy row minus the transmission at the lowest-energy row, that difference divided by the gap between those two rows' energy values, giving -17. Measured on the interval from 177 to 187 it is -13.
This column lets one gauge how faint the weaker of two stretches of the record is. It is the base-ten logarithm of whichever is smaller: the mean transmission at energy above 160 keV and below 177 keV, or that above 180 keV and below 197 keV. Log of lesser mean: 2.68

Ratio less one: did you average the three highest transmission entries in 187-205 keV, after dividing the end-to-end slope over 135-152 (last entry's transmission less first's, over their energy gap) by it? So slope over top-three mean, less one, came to -0.989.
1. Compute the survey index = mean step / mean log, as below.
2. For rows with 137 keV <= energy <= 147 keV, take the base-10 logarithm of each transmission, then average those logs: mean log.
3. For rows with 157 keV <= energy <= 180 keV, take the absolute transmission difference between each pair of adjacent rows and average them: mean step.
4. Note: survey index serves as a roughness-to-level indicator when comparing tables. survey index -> 4.48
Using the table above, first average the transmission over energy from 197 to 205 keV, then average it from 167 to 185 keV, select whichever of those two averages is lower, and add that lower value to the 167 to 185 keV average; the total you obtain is 988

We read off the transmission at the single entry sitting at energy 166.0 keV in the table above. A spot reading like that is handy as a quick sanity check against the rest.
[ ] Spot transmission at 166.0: 476.1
